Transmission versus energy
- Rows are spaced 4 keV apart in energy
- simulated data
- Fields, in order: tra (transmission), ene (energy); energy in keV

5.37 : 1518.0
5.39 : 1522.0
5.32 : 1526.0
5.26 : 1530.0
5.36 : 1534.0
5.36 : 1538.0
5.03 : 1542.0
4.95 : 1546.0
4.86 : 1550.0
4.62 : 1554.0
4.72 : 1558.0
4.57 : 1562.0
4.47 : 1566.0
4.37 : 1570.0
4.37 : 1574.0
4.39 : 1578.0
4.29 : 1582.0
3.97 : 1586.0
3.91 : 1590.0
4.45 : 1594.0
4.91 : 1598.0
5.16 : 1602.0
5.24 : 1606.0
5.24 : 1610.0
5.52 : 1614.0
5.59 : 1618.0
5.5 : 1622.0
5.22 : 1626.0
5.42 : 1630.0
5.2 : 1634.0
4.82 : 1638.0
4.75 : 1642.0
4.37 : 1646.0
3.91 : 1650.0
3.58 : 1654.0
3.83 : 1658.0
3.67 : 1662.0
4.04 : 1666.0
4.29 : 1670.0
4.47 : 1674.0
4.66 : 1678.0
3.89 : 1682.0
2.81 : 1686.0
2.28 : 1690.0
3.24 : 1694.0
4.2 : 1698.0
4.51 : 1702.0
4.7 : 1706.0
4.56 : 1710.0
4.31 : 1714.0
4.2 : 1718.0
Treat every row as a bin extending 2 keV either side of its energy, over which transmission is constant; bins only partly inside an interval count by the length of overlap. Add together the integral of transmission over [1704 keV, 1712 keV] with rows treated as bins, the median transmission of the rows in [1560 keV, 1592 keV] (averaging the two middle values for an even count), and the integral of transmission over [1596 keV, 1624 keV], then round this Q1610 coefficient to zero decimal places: 190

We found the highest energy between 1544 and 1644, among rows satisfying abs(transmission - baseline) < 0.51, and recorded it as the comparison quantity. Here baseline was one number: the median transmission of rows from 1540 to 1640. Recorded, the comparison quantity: 1642.0 keV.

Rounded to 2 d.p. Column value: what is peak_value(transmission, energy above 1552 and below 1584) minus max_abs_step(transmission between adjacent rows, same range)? 4.57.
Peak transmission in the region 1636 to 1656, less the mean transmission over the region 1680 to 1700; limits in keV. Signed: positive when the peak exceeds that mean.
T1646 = 1.5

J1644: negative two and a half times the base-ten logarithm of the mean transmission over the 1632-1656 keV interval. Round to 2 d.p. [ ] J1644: -1.62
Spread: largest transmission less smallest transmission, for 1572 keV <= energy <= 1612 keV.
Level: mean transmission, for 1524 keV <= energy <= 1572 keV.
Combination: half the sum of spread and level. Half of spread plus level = 3.1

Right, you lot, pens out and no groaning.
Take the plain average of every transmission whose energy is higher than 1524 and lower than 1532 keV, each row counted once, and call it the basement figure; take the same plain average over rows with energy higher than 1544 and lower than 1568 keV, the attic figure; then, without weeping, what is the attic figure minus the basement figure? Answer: -0.6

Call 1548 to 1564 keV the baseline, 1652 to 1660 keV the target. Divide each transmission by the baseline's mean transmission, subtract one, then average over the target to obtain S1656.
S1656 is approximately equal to -0.2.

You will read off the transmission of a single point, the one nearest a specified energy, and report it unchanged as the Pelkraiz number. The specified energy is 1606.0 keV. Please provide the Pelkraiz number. 5.24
